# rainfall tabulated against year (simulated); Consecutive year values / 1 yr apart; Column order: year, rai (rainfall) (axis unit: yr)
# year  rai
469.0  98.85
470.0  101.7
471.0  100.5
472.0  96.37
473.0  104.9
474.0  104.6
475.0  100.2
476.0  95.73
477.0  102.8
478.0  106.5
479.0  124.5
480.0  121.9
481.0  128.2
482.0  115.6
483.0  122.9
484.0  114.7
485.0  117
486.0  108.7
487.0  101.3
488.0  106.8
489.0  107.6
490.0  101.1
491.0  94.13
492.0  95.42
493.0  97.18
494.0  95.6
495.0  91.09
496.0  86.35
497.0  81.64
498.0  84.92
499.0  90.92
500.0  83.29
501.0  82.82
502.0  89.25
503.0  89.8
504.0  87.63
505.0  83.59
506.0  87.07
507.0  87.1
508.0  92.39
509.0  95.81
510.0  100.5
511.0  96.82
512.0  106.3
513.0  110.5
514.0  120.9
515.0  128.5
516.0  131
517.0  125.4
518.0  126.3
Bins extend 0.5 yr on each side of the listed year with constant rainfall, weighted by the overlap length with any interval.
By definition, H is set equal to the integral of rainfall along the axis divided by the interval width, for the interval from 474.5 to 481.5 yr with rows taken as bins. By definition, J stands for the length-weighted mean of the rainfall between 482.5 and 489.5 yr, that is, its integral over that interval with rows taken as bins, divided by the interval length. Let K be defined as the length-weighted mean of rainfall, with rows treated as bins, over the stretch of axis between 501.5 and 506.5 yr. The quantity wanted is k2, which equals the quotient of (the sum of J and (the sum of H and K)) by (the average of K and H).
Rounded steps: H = 111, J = 111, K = 87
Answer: 3.12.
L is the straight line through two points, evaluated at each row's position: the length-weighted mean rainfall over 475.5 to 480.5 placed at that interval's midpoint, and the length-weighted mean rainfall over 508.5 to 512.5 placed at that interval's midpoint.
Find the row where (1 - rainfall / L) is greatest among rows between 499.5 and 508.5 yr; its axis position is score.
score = 501.0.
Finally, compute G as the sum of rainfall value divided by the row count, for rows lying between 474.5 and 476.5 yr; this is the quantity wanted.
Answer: 98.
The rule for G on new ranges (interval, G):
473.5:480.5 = 108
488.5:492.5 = 100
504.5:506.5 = 85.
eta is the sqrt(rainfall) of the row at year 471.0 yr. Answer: 10.0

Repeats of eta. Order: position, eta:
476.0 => 9.8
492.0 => 9.8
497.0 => 9.0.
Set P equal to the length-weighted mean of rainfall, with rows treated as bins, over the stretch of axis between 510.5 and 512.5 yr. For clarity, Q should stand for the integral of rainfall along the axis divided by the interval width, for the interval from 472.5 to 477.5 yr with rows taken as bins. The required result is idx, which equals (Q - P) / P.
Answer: 0.00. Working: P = 102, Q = 102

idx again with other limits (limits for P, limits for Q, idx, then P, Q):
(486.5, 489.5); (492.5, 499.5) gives -0.15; 105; 90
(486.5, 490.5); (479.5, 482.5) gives 0.17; 104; 122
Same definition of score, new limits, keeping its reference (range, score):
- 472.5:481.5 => 476.0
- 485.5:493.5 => 491.0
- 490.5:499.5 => 497.0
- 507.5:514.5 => 508.0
